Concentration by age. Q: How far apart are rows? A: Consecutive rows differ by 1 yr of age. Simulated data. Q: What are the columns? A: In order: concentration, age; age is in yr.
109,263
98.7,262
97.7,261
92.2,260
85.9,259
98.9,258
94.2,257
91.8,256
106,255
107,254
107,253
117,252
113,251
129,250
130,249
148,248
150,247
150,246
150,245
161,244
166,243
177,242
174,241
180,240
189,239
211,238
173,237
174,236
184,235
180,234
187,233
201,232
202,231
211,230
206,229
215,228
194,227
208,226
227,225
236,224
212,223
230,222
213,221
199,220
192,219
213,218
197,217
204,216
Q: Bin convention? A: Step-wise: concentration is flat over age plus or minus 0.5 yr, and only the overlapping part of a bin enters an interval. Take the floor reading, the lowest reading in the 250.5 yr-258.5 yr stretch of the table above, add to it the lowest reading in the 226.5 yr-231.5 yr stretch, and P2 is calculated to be 286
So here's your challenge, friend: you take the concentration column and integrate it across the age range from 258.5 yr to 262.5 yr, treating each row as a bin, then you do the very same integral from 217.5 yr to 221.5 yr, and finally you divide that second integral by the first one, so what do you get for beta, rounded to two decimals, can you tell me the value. 2.18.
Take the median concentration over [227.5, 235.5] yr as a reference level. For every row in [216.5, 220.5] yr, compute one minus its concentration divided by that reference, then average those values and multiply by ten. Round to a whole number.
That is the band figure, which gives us 0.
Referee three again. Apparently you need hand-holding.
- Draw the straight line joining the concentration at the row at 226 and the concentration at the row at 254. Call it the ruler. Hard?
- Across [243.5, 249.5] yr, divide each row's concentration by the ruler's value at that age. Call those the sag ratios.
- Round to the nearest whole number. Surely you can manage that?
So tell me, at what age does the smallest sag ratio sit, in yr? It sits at 249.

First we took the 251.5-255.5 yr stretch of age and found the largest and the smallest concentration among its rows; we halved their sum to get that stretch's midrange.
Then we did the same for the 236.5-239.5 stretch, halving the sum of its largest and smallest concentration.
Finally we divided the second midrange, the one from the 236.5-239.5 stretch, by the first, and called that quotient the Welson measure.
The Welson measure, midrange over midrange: 1.7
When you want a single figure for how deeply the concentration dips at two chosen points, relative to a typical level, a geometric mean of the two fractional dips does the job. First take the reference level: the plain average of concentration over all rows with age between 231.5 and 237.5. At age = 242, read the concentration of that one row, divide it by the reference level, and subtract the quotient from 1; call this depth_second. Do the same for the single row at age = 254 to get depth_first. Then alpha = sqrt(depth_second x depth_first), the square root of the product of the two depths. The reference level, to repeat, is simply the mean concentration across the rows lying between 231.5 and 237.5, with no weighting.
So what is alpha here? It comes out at 0.12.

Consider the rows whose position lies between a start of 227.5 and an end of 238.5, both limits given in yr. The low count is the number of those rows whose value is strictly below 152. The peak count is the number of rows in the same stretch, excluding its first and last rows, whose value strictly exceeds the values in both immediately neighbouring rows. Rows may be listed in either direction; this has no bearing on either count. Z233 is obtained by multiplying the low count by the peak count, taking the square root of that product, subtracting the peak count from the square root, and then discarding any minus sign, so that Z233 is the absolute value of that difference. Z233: 2.0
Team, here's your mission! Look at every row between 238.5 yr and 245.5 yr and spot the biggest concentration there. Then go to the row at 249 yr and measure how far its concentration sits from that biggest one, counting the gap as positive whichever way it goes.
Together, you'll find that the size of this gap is 59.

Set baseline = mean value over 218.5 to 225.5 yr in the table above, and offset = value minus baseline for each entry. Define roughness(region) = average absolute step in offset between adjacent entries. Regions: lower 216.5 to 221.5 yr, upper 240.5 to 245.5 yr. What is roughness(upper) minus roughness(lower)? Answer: -7.0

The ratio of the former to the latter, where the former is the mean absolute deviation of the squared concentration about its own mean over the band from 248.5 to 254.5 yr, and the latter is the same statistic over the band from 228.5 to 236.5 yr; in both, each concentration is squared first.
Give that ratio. 0.4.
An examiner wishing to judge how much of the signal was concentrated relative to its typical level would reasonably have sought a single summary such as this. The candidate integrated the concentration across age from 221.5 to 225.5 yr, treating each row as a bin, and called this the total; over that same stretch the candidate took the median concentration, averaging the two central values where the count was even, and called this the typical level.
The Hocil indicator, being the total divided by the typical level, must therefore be 3.96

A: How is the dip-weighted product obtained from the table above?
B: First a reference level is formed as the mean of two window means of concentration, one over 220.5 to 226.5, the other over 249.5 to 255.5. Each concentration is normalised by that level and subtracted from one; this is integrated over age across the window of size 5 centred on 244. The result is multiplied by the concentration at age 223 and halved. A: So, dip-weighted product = 20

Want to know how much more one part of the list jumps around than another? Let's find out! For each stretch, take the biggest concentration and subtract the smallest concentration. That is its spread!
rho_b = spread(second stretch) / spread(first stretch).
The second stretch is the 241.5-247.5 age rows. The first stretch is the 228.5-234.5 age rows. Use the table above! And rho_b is 0.87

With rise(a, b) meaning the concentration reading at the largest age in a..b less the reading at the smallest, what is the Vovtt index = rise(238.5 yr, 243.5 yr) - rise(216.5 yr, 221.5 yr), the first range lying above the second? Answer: -39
